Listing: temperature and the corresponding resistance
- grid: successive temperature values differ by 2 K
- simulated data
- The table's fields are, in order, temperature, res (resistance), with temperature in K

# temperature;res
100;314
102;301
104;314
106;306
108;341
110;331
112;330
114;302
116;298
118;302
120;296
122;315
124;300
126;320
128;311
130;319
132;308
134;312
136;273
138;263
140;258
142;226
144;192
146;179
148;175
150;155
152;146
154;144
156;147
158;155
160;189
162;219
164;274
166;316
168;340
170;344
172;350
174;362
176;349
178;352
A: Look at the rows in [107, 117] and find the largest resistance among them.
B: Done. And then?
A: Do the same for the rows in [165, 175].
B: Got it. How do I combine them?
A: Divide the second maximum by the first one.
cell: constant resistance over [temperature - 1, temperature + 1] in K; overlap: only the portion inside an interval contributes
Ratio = 1.1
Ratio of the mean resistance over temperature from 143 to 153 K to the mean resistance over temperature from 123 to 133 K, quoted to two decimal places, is 0.54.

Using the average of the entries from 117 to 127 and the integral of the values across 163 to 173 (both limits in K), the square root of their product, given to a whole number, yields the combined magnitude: 998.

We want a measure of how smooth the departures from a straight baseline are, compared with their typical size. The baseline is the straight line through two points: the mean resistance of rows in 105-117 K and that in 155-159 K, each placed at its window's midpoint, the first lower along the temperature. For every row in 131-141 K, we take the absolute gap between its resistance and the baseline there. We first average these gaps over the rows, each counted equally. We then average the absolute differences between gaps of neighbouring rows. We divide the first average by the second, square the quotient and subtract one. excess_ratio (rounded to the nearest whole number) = 20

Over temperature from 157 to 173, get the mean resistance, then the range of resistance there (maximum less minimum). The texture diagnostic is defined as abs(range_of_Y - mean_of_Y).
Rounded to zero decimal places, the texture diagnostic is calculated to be 78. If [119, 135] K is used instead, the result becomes 286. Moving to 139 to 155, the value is 70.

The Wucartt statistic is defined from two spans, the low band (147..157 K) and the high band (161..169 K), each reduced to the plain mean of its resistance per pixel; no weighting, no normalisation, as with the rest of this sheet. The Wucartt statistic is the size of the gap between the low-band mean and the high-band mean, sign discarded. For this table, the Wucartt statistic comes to 134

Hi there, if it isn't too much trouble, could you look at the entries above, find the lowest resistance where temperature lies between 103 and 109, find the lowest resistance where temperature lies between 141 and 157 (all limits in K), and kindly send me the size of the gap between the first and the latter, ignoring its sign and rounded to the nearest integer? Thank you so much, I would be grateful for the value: 162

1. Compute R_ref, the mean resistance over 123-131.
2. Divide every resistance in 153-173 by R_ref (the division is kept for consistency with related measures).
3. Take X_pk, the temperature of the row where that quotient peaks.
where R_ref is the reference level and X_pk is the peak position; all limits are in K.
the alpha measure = 172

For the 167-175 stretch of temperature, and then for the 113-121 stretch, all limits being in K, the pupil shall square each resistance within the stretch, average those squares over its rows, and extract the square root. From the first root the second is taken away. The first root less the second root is 50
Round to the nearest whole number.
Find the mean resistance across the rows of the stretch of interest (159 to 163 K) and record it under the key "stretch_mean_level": 204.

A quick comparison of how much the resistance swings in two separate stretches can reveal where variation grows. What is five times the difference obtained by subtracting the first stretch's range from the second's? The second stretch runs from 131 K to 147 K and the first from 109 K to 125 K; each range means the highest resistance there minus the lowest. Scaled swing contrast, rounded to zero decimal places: 490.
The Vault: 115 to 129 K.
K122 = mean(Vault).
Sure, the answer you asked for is 306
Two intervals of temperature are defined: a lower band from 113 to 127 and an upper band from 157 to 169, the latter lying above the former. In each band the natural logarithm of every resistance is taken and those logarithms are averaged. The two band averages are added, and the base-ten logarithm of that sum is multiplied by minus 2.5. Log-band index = -2.62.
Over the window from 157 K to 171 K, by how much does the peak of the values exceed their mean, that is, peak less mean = 82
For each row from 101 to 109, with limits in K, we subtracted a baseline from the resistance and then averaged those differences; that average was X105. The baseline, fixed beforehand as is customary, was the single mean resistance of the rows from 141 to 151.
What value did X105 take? 130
